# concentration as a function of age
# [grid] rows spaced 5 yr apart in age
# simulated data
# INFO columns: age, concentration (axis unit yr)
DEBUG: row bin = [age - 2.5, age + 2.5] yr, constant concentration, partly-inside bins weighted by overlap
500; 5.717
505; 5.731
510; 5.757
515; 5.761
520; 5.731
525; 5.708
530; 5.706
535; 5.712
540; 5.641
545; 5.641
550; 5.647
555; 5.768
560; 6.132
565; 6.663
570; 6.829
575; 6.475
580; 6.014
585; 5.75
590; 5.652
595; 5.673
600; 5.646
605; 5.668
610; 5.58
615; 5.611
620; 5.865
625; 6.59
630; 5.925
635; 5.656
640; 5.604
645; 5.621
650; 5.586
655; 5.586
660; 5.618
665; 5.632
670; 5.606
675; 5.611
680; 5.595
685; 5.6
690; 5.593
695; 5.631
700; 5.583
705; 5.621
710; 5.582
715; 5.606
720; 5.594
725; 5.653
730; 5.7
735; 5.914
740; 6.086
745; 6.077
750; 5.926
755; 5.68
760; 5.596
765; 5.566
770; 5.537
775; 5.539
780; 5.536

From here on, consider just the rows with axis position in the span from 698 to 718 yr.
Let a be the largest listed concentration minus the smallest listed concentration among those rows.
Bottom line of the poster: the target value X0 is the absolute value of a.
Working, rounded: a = 0.039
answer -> 0.04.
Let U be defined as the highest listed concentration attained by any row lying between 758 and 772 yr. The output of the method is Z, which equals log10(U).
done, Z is 0.748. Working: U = 5.596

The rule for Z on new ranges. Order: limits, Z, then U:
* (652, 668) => 0.751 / 5.632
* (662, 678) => 0.751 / 5.632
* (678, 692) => 0.748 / 5.6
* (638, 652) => 0.750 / 5.621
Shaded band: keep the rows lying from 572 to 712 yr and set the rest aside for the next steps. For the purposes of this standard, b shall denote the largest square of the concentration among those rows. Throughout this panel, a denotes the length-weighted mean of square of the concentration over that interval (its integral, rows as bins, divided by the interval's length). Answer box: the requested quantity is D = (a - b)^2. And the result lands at 112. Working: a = 32.8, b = 43.4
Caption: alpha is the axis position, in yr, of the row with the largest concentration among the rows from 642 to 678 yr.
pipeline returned 665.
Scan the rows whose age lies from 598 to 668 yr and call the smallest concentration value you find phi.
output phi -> 5.58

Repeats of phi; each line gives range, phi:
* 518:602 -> 5.641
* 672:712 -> 5.582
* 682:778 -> 5.537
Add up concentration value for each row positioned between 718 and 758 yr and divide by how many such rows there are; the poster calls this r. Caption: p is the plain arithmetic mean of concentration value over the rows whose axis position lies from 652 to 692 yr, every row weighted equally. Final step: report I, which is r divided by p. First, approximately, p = 5.61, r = 5.83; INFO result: 1.04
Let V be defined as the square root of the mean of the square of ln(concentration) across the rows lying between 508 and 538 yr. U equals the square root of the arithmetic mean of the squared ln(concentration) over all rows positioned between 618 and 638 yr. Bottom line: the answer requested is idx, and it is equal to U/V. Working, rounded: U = 1.79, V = 1.75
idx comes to 1.03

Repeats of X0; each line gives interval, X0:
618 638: 0.93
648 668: 0.05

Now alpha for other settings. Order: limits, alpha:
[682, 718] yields 695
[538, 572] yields 570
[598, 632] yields 625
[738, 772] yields 740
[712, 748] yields 740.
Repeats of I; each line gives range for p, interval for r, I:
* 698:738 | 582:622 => 1.00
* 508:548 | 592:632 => 1.02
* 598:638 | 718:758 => 1.00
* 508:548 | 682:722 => 0.98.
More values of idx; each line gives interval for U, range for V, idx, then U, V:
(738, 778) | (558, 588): 0.95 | 1.75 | 1.84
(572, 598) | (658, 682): 1.03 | 1.78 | 1.72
